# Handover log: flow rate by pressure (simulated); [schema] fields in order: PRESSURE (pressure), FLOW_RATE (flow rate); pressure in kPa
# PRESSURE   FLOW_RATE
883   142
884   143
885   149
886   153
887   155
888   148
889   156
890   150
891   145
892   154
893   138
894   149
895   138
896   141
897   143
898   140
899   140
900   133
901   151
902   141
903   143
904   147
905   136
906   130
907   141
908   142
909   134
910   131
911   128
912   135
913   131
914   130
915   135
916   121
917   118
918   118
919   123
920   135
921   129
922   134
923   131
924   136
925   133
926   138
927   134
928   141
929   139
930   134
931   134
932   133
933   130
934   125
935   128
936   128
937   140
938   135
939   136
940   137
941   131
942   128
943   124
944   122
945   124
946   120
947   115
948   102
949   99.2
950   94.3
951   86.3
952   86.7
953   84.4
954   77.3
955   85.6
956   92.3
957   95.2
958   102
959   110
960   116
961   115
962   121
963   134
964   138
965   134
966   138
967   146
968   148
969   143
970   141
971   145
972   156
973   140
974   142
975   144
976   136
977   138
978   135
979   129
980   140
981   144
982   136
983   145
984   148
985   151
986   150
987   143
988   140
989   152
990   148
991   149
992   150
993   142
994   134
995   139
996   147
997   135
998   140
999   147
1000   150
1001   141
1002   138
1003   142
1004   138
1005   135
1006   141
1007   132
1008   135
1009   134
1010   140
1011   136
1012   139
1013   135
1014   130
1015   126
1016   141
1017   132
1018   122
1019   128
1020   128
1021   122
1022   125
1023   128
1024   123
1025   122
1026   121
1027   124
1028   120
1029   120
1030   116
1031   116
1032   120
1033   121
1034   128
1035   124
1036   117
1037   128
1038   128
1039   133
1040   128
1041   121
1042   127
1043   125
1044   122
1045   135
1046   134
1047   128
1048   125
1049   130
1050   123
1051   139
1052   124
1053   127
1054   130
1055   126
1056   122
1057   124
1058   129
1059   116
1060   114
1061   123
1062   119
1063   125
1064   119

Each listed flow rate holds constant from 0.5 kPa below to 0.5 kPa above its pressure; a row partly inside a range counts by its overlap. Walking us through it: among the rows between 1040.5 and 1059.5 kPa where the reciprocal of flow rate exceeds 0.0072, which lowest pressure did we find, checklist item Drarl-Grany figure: 1041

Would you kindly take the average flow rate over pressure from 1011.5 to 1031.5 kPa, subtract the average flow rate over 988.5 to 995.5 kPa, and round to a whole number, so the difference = -19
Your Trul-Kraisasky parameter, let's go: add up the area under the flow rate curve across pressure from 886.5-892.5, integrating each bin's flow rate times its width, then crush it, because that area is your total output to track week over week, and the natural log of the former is 6.81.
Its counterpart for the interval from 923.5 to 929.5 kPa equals 6.71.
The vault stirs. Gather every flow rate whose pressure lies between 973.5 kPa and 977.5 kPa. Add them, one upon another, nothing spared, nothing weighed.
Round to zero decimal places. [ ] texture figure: 560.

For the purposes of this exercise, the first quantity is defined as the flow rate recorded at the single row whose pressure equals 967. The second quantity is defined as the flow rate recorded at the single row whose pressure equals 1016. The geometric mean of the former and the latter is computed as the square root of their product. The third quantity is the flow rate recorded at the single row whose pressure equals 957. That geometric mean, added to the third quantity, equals 239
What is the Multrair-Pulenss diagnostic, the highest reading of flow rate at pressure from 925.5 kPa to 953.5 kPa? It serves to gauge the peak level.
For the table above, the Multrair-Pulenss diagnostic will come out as 141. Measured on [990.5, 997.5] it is 150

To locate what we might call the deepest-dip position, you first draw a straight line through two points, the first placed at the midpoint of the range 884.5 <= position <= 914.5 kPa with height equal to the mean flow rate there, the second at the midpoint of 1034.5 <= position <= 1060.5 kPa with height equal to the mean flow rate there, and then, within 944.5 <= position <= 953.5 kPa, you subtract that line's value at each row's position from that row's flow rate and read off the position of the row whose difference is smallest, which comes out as 953 kPa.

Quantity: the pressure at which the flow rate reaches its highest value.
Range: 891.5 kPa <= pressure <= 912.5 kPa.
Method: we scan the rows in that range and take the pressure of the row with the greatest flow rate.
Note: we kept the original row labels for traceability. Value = 892 kPa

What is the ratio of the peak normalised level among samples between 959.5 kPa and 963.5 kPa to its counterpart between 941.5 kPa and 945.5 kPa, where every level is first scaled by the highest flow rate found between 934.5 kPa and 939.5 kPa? 1.05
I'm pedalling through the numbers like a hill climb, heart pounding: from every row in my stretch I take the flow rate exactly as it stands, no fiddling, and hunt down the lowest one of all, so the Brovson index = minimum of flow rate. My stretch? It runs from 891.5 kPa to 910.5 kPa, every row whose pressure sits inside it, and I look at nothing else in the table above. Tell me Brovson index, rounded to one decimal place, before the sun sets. 130.0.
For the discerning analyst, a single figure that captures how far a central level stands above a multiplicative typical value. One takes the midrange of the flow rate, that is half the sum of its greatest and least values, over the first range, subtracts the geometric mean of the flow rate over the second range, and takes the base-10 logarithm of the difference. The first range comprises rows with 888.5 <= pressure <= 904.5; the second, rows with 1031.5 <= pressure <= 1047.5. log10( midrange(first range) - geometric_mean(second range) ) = 1.27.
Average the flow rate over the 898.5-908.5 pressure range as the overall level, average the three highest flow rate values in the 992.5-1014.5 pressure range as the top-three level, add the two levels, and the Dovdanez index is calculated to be 288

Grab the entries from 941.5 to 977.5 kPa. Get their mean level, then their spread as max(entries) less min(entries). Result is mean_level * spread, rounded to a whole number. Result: 9451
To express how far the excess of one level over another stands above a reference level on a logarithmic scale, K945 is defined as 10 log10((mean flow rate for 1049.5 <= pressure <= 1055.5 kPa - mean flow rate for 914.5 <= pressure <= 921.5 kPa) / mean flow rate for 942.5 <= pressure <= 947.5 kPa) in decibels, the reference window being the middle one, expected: -16.7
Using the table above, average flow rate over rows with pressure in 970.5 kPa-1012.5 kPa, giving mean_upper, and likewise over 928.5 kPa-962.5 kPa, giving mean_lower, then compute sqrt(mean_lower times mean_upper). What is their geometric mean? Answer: 128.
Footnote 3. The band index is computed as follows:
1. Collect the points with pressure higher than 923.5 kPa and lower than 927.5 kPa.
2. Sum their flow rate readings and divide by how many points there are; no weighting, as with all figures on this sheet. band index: 135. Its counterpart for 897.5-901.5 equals 141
